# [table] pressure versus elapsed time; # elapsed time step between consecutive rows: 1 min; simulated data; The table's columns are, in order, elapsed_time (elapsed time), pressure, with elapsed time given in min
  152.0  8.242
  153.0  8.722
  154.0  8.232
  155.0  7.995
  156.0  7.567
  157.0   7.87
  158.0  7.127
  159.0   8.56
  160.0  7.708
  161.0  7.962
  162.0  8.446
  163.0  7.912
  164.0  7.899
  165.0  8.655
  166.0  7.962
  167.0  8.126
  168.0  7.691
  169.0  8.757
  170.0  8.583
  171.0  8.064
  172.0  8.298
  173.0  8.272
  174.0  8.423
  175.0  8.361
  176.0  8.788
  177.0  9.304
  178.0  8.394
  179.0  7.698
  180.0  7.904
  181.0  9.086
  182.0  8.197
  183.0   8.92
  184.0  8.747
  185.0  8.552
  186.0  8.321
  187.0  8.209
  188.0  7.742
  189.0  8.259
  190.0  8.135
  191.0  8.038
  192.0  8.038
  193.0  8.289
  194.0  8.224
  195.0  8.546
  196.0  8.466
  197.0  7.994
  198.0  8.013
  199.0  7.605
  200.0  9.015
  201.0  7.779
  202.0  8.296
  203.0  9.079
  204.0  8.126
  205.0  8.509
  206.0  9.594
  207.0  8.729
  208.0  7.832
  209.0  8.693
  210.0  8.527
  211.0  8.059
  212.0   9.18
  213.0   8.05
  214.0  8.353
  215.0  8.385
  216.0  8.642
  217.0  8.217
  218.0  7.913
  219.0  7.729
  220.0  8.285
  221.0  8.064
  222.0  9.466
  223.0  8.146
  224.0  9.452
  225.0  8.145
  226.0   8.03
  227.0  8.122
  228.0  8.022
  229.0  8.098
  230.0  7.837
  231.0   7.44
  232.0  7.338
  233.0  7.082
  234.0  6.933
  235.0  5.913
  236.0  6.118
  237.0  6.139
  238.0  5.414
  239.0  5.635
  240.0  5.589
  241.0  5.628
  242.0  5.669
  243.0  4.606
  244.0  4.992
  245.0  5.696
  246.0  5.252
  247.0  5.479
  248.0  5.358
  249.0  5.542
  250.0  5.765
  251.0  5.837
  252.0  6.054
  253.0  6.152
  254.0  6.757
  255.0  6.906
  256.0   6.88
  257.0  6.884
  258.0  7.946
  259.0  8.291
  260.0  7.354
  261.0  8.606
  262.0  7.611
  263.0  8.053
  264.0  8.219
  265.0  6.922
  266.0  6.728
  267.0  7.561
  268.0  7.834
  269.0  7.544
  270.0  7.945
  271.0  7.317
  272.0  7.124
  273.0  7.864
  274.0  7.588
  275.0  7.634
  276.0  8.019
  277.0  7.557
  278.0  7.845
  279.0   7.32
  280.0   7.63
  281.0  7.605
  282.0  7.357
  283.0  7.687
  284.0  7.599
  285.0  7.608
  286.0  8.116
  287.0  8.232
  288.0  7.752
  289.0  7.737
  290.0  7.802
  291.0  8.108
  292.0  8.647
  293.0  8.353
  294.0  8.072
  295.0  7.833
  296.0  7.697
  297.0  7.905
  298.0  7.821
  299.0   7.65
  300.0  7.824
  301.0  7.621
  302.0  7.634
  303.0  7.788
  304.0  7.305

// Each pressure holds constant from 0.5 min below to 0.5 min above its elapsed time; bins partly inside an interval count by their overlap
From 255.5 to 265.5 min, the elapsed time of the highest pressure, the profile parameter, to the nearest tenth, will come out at 261.0 min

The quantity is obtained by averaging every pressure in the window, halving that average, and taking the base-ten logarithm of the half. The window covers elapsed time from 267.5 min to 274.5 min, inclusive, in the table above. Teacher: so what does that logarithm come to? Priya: 0.58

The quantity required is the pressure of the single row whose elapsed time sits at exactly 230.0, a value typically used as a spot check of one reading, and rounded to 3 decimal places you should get 7.837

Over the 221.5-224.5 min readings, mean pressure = 9.02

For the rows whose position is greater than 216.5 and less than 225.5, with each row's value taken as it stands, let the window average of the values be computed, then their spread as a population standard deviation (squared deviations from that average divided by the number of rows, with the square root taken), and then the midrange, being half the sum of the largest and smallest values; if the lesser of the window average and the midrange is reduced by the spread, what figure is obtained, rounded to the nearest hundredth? 7.78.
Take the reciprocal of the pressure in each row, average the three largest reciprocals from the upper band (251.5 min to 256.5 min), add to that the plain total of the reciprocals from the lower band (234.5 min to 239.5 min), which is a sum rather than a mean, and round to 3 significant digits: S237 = 1.02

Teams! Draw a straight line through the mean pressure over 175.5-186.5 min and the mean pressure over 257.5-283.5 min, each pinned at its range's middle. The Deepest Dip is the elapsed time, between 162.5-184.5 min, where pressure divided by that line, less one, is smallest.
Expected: 168.0 min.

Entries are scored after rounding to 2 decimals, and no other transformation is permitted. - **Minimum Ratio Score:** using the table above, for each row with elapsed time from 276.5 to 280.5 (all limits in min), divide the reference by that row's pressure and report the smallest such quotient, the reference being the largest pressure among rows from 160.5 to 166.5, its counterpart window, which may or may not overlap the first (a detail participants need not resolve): 1.10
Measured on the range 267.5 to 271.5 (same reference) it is 1.09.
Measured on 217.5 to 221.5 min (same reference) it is 1.04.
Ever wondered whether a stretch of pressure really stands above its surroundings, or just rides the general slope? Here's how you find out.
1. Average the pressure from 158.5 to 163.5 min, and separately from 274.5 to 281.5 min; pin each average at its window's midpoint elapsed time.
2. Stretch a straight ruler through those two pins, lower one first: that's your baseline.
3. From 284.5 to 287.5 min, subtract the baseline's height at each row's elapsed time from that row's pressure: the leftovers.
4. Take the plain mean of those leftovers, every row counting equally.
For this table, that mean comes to 0.4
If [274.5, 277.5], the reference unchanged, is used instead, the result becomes 0.1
